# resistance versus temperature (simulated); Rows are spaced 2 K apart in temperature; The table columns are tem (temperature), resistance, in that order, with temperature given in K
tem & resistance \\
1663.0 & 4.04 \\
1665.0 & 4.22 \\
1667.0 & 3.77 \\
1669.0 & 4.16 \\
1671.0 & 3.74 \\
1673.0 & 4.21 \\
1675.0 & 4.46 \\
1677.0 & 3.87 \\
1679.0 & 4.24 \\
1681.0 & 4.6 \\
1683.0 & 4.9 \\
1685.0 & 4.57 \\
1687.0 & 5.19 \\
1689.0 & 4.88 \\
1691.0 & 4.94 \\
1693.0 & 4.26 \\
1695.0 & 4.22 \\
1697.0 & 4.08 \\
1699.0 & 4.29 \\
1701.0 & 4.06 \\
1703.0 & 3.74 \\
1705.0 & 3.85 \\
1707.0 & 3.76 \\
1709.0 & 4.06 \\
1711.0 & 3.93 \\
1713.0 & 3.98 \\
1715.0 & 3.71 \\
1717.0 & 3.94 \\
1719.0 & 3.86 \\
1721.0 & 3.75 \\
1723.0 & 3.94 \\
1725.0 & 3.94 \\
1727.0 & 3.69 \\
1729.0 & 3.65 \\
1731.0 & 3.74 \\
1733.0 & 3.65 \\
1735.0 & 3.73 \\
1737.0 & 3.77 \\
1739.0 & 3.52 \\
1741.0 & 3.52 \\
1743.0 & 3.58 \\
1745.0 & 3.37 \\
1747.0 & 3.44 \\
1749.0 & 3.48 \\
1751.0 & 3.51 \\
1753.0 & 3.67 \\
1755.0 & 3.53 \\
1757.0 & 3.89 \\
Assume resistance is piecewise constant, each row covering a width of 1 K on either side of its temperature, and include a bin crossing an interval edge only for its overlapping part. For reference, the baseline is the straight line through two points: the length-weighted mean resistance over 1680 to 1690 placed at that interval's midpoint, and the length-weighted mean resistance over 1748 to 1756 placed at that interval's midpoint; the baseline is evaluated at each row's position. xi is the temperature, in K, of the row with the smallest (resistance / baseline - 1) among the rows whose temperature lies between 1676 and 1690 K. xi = 1677.0 K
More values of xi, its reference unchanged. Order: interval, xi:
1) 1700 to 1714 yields 1703.0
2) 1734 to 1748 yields 1745.0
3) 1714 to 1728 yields 1715.0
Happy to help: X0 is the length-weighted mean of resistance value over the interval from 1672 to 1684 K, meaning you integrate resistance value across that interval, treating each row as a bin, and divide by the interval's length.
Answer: 4.4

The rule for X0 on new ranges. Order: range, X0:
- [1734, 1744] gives 3.6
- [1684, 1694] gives 4.8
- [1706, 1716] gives 3.9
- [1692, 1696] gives 4.2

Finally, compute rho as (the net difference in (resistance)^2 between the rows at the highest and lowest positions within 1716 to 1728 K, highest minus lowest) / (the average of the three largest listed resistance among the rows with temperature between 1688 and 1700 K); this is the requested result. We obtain -0.4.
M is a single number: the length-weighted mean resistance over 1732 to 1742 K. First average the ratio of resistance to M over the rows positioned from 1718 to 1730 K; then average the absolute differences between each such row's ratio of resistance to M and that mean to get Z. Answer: 0.030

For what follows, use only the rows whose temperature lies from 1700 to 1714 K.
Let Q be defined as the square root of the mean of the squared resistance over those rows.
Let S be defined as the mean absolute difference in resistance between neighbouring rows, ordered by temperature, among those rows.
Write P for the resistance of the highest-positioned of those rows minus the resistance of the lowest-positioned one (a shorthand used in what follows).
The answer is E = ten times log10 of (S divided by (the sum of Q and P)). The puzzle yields -14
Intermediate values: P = -0.08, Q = 3.9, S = 0.17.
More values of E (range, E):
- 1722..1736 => -16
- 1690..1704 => -11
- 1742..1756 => -15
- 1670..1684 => -11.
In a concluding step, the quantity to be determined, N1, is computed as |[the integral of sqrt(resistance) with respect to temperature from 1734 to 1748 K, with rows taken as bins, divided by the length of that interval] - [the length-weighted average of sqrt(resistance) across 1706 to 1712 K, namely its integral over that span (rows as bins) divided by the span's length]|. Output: 0.09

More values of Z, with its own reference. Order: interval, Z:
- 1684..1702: 0.097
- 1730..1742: 0.025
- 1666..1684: 0.081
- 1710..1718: 0.025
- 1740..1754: 0.019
